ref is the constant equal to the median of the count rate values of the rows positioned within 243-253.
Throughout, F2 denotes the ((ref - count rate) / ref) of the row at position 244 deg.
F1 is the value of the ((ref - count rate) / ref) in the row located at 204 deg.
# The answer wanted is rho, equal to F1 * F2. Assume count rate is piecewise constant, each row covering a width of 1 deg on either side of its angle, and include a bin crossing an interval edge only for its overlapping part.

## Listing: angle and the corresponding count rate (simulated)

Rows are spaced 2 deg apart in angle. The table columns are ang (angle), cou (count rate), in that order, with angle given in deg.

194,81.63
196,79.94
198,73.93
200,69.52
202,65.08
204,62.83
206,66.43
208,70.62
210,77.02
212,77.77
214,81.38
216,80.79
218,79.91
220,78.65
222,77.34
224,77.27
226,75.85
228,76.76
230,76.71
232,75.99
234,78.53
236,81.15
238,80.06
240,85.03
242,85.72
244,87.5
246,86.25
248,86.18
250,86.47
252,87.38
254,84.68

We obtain -0.003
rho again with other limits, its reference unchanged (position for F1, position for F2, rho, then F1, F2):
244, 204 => -0.003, -0.01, 0.27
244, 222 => -0.001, -0.01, 0.11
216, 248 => 0.000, 0.07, 0.00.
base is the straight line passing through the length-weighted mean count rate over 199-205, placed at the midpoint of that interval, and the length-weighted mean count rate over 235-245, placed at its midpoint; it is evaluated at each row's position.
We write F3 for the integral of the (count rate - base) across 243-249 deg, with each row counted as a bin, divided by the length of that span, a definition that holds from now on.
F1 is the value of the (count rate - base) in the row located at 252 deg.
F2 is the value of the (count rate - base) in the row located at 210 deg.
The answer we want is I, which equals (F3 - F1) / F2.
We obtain 0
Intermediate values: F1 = -2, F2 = 7.4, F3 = -0.1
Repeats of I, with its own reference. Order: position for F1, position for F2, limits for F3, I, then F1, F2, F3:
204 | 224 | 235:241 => 3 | -4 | 1.0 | -0.9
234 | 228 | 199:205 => -2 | -3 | -1.4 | 0.0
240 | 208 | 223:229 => -1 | 1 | 2.0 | -0.6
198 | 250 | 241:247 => 4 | 10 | -2.2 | 0.7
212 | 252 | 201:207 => 4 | 7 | -2.2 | -2.0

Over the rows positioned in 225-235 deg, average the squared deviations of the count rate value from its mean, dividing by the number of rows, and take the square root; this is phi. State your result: 1.0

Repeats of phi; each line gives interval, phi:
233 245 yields 3.3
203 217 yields 6.7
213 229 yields 1.9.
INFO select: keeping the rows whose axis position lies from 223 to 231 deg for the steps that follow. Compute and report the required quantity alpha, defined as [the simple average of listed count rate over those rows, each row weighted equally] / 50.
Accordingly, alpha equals 1.53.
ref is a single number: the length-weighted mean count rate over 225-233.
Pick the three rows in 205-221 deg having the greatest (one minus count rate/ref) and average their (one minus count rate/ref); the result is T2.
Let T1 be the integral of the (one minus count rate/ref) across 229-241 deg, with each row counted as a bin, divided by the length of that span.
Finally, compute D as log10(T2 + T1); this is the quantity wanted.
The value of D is -1.65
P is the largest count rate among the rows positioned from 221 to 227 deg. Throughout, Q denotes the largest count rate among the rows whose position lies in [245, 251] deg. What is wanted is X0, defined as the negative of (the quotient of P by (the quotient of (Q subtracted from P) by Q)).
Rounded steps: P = 77.34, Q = 86.47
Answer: 732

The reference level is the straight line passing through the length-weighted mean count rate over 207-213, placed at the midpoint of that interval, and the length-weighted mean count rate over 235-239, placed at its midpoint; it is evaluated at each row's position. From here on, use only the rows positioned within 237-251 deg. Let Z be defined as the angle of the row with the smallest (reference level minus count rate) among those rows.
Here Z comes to 244 deg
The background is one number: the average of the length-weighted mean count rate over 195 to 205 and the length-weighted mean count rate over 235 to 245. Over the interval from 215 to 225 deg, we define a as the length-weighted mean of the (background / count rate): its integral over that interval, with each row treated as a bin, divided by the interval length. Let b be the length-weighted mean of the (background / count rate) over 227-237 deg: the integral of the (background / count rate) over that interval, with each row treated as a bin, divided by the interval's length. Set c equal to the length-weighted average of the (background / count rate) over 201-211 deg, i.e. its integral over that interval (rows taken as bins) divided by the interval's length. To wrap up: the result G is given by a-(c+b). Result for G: -1.15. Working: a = 0.98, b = 0.99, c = 1.13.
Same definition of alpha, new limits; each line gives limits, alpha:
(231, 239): 1.58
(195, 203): 1.44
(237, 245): 1.69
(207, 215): 1.53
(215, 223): 1.58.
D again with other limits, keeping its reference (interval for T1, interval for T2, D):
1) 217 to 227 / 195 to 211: -0.88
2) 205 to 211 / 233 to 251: -1.74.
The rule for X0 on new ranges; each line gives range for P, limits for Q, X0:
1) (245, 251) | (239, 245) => 7346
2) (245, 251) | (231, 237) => -1319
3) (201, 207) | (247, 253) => 277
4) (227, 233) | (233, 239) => 1419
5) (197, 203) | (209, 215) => 808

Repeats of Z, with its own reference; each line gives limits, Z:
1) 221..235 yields 222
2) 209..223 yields 214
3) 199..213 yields 212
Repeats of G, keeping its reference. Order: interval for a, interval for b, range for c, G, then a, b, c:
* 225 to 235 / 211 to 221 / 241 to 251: -0.86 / 1.00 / 0.97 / 0.89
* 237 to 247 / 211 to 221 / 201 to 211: -1.19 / 0.91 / 0.97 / 1.13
